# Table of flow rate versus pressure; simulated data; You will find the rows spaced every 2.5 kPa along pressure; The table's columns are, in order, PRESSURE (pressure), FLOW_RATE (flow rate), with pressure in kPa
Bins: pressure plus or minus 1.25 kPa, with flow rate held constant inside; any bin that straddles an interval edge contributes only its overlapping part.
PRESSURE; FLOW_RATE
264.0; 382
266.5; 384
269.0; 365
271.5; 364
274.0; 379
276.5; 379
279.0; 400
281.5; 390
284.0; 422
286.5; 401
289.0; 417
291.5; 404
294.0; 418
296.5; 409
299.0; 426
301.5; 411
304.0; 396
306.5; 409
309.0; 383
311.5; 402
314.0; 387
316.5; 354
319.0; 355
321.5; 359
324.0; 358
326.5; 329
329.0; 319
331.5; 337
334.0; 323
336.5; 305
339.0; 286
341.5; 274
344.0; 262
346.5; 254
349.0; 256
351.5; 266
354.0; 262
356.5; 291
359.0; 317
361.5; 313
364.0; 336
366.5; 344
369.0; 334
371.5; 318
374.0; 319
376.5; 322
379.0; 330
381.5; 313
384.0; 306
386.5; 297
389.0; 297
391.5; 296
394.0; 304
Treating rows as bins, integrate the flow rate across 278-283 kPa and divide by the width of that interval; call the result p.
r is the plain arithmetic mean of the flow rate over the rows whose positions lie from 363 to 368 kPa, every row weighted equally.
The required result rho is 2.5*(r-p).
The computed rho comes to -140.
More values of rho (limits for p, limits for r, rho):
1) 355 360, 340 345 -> -83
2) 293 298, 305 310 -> -45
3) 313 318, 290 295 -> 105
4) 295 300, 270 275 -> -114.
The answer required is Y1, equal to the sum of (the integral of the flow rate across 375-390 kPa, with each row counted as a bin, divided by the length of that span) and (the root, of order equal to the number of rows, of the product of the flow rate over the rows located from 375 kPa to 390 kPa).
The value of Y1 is 622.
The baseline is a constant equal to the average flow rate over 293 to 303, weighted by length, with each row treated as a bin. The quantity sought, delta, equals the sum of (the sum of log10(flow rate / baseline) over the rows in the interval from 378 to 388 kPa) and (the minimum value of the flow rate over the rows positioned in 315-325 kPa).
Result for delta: 353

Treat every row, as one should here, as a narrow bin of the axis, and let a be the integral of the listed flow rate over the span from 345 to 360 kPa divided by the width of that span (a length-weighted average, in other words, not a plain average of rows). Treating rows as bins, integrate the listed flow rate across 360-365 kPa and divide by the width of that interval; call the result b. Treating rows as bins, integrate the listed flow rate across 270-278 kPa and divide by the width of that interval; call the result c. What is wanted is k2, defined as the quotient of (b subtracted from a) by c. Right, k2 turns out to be -0.13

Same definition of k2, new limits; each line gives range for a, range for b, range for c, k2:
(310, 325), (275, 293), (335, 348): -0.12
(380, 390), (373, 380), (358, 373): -0.06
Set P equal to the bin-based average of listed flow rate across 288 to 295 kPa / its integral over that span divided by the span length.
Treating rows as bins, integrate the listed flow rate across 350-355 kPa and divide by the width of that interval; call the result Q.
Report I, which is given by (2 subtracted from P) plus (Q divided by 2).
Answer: 543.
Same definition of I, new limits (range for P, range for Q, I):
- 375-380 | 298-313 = 525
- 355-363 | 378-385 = 463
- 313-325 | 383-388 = 511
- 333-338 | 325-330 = 473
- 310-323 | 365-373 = 535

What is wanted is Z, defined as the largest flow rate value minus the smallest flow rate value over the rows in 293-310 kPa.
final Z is 43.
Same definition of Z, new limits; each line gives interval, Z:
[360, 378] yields 31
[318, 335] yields 40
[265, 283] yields 36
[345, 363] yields 63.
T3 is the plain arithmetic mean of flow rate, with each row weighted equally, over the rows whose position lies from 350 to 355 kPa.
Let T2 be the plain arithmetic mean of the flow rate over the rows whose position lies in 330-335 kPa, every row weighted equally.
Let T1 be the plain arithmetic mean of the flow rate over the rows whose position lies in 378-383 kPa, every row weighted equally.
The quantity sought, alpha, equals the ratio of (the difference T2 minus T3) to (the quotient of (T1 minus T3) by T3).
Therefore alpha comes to 303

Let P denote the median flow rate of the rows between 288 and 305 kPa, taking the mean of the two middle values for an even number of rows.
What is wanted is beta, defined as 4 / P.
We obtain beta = 0.0097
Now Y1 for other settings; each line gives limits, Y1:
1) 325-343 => 620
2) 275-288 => 797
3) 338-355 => 531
